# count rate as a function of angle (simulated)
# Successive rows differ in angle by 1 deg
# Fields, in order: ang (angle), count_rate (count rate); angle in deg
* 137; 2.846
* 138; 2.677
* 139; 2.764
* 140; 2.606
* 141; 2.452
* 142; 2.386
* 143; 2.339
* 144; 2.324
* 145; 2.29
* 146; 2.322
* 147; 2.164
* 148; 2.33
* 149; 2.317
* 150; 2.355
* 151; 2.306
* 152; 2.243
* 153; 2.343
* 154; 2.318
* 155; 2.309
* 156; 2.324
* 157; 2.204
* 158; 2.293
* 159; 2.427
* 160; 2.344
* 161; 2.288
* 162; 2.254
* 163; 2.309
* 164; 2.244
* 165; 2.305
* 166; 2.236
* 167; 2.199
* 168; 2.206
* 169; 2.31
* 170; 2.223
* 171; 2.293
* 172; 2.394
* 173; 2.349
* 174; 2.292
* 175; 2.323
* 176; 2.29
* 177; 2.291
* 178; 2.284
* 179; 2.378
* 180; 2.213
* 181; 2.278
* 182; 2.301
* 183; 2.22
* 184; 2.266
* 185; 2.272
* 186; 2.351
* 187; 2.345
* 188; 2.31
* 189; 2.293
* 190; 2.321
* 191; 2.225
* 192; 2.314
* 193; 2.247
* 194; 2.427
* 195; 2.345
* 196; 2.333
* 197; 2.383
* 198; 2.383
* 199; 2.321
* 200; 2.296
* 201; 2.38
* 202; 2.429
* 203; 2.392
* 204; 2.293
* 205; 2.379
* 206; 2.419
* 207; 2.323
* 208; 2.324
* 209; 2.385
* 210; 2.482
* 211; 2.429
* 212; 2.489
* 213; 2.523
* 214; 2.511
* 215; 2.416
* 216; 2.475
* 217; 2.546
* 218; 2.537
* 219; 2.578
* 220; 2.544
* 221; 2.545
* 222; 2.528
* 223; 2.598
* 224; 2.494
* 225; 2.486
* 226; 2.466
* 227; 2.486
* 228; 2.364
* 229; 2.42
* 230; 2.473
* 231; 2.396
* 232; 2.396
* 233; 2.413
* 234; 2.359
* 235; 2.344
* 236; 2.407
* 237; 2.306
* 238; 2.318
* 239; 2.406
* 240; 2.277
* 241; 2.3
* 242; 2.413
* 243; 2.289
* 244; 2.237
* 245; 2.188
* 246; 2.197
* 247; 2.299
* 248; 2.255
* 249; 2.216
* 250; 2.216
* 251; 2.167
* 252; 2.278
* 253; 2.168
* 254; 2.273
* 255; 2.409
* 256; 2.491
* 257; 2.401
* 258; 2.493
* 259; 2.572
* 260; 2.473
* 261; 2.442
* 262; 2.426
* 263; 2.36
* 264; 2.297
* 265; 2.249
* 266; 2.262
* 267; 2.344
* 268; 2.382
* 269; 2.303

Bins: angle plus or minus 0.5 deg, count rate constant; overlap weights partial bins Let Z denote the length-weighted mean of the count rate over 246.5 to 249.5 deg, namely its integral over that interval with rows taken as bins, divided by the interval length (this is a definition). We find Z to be 2.257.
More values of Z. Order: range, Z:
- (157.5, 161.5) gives 2.338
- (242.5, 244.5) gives 2.263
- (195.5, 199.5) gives 2.355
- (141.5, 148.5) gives 2.308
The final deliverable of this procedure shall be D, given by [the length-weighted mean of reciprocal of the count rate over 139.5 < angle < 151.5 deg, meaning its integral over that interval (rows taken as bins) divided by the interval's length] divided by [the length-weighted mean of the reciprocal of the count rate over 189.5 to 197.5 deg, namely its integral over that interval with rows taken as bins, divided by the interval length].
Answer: 0.990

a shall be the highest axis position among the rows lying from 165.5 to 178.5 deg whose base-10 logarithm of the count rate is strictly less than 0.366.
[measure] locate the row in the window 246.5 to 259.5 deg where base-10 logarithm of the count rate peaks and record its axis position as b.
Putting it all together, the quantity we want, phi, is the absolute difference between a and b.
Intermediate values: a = 178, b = 259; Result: 81 deg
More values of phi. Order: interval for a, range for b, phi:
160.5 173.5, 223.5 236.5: 53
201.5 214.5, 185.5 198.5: 10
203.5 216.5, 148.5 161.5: 45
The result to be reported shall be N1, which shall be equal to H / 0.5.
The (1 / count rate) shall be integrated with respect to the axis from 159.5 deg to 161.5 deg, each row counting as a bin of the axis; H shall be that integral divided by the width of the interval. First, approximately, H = 0.432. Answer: 0.86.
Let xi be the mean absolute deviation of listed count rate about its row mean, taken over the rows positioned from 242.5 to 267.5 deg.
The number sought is 0.097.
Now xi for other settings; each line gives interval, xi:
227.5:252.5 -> 0.072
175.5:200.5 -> 0.042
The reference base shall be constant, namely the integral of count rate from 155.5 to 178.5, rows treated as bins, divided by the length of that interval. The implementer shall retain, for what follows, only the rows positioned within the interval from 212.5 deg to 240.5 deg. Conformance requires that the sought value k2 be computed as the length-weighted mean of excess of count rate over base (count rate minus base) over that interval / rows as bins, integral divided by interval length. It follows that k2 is 0.16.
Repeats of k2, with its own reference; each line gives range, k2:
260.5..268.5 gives 0.05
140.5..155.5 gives 0.03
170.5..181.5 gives 0.02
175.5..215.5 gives 0.06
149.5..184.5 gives 0.00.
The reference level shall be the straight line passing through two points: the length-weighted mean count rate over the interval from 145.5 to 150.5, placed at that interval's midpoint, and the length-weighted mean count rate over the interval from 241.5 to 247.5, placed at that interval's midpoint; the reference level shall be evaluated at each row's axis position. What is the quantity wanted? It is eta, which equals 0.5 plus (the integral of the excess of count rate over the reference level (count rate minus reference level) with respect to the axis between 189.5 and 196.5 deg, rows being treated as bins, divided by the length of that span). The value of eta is 0.53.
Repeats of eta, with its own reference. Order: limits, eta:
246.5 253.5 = 0.46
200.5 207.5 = 0.59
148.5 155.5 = 0.52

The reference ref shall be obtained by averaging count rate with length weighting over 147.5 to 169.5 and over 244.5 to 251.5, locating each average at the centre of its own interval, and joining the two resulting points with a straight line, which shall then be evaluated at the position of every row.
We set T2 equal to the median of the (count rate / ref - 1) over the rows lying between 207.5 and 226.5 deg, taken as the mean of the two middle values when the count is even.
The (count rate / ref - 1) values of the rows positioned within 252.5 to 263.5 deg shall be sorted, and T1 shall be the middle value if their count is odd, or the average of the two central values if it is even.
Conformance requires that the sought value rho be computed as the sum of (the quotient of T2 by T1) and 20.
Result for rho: 21.2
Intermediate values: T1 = 0.10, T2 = 0.11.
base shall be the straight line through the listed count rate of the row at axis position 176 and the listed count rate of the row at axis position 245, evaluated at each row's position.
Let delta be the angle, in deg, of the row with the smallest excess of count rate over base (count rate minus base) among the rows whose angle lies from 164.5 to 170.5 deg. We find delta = 167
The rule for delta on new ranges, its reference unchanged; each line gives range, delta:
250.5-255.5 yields 251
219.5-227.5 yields 226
